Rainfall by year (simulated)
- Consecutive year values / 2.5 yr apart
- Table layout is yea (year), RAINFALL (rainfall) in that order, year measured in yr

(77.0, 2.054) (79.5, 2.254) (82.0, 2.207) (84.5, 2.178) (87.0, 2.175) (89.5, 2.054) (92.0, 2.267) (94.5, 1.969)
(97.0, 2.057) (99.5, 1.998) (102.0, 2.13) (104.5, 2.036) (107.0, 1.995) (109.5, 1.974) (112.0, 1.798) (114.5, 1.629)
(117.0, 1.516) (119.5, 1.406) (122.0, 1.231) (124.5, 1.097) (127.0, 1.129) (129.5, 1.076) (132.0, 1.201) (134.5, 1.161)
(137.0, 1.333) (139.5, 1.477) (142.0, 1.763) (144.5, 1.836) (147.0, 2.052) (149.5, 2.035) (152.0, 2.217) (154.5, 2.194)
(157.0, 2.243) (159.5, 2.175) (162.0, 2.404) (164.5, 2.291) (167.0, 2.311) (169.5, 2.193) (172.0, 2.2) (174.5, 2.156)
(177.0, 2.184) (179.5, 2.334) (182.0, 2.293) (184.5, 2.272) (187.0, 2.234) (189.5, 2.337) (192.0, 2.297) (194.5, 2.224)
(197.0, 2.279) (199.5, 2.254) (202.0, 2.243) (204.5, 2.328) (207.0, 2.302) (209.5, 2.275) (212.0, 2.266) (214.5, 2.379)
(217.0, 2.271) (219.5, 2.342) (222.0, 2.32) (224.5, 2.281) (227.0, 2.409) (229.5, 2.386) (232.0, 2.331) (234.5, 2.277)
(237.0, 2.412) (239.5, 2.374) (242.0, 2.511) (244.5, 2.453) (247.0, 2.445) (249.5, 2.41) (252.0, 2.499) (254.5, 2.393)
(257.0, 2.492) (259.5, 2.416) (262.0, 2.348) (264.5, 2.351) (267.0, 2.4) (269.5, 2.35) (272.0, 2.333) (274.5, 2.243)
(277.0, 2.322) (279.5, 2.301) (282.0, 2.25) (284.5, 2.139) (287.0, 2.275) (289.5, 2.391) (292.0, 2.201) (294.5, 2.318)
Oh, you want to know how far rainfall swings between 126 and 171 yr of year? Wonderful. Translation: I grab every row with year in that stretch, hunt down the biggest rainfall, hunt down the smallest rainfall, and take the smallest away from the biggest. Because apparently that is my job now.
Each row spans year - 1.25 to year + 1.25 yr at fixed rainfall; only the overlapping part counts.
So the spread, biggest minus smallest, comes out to 1.3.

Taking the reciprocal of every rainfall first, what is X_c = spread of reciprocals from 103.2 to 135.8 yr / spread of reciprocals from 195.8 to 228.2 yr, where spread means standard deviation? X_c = 18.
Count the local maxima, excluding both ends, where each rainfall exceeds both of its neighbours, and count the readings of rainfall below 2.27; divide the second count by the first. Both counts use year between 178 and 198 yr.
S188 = 2.0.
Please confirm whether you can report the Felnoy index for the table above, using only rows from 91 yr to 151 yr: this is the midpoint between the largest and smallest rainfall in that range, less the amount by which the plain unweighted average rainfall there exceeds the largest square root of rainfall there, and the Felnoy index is 1.50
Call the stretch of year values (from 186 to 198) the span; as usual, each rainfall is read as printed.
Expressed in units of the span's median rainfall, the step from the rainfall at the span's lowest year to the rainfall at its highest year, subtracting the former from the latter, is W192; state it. 0.02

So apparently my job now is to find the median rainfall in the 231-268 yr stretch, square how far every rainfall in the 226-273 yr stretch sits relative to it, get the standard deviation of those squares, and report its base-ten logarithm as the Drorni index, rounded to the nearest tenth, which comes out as -2.3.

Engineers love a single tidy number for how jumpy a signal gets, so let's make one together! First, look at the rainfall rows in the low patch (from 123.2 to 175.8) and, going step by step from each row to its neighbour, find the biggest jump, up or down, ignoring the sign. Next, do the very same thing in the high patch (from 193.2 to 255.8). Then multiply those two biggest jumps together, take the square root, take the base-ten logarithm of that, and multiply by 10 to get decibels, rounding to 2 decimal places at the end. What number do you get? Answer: -7.03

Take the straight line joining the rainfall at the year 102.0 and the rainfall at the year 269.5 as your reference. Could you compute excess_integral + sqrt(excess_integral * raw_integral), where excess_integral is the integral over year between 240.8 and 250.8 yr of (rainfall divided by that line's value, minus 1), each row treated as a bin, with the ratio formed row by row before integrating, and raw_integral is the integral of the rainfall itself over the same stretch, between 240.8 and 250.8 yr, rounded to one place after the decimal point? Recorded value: 4.4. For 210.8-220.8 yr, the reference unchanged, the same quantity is 2.0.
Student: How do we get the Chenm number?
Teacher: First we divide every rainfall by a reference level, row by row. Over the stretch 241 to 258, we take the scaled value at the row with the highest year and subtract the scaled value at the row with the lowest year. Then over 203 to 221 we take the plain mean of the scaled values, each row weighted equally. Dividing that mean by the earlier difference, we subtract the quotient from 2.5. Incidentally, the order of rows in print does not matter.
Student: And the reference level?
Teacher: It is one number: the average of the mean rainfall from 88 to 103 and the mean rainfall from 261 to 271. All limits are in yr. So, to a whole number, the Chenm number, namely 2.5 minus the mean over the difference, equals 124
